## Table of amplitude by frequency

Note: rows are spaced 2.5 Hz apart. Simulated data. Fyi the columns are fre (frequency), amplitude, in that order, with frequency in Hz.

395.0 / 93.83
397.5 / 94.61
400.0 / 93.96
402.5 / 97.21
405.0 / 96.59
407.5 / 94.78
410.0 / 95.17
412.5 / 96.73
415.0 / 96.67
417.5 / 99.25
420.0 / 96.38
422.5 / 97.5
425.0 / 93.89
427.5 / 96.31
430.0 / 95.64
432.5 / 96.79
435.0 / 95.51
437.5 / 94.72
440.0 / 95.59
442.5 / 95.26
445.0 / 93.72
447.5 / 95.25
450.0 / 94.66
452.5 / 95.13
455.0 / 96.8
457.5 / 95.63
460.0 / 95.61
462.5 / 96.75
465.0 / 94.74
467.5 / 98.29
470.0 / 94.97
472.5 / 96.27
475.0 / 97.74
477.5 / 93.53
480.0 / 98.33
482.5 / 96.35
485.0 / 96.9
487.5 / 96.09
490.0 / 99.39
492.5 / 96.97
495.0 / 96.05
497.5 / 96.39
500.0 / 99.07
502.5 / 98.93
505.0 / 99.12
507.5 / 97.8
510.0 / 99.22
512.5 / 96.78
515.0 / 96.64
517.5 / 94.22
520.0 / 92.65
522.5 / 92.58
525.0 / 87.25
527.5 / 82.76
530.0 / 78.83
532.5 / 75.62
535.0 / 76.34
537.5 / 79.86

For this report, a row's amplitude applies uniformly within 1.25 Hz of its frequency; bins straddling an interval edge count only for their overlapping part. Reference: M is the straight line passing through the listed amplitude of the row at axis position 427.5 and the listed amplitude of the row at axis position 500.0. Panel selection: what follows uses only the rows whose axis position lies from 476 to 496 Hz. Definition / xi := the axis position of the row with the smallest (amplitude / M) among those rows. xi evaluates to 477.5 Hz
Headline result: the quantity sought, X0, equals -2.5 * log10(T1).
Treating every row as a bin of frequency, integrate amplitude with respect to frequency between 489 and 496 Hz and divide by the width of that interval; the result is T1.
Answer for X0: -4.97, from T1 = 97.5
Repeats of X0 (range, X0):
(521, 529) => -4.85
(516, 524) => -4.92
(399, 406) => -4.96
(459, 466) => -4.95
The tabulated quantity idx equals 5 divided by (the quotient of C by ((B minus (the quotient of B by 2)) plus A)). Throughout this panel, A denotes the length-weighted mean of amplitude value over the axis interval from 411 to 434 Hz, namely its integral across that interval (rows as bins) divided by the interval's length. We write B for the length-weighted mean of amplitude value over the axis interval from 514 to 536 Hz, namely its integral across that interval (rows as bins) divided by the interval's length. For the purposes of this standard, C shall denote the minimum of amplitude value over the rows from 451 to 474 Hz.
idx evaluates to 7.37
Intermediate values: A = 96.5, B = 86.3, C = 94.74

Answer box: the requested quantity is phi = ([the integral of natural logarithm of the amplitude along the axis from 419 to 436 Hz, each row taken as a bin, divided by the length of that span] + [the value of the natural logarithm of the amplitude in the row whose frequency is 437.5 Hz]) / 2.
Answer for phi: 4.56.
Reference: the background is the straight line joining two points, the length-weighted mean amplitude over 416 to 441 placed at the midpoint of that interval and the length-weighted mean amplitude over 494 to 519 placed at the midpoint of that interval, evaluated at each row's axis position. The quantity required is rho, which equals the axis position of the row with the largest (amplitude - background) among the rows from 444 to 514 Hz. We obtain 490.0 Hz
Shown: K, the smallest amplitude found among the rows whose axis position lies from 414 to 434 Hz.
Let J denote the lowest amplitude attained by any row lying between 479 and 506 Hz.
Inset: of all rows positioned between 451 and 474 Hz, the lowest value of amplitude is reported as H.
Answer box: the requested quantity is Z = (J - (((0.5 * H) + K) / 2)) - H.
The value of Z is -69.3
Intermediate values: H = 94.74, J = 96.05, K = 93.89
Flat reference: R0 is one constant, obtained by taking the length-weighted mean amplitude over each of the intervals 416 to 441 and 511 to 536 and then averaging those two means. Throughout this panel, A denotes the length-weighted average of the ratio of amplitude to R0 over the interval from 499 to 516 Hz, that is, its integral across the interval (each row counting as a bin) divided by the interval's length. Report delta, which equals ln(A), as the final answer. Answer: 0.067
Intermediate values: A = 1.07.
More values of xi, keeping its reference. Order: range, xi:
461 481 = 477.5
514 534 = 532.5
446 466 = 465.0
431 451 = 445.0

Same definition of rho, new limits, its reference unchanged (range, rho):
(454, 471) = 467.5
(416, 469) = 417.5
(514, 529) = 515.0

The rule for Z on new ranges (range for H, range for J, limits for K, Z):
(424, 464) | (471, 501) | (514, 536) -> -61.4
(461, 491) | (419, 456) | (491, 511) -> -71.2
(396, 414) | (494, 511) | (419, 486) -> -68.2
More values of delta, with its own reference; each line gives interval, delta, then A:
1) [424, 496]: 0.044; 1.04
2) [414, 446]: 0.043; 1.04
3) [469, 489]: 0.047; 1.05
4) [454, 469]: 0.047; 1.05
